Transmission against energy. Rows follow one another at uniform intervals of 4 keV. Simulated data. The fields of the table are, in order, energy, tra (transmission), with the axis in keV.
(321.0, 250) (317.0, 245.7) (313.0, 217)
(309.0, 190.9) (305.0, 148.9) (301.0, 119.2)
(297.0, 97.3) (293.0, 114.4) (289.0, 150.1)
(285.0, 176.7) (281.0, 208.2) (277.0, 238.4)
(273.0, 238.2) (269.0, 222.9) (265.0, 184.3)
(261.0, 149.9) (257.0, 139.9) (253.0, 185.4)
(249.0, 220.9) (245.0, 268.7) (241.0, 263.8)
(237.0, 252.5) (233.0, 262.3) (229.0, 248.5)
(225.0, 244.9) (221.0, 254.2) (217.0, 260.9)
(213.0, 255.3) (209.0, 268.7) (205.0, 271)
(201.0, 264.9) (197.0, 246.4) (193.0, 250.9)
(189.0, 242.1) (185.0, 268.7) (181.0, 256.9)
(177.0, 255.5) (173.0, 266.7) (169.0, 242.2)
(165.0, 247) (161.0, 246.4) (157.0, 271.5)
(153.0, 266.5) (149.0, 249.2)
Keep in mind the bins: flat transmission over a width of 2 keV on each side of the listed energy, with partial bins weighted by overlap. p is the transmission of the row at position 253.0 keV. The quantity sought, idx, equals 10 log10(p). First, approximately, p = 185.4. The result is 22.7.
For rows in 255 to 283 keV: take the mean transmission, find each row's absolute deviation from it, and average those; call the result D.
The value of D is 34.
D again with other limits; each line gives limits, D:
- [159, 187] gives 8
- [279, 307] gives 30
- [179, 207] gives 9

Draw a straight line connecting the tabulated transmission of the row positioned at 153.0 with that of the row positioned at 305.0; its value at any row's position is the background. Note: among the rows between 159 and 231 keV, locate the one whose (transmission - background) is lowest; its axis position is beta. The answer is 161.0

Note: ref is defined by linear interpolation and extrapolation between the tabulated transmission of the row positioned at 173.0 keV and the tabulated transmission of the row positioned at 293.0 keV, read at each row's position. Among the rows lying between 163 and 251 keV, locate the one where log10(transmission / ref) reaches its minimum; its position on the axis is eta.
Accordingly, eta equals 169.0 keV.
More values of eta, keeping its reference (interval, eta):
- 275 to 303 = 297.0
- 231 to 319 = 257.0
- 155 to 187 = 161.0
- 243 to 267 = 257.0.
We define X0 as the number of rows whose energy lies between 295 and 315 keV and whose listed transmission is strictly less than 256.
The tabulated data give 5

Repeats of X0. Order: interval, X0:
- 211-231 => 4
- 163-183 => 3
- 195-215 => 2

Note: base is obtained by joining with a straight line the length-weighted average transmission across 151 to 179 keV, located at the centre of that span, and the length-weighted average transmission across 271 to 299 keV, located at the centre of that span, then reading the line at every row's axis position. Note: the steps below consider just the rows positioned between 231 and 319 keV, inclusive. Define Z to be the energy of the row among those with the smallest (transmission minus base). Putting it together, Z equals 297.0 keV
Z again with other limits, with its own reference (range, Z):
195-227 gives 197.0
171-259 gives 257.0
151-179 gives 161.0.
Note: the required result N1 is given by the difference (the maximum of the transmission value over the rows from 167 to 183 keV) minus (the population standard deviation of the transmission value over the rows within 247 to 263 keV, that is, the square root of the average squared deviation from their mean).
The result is 235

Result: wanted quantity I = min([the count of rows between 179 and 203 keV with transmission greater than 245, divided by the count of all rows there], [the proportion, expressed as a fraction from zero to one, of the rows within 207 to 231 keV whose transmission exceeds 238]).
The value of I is 0.83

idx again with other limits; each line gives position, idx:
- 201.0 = 24.2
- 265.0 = 22.7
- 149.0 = 24.0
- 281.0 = 23.2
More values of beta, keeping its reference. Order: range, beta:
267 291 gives 289.0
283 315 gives 297.0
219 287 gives 257.0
